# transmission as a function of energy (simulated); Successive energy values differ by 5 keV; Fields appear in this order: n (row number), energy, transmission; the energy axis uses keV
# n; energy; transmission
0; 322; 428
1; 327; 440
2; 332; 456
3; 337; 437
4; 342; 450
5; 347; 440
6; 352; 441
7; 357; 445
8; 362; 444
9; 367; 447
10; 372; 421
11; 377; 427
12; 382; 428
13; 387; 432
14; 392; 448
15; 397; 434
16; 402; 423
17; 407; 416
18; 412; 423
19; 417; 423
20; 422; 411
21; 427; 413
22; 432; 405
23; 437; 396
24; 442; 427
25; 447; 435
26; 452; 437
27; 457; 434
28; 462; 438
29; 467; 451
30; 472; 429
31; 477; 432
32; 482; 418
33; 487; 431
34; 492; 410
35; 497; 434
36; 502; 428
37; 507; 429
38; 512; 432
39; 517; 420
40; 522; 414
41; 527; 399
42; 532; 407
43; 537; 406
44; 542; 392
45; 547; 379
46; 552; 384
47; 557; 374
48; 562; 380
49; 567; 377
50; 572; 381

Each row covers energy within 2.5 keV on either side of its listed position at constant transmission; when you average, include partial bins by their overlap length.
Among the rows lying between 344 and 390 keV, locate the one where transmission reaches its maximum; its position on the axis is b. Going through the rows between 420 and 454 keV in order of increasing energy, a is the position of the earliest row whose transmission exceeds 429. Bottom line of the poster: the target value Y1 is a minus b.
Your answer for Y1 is 80 keV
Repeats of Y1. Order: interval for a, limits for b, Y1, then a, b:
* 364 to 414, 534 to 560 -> -170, 367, 537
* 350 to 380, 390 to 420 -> -40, 352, 392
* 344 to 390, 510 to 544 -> -165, 347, 512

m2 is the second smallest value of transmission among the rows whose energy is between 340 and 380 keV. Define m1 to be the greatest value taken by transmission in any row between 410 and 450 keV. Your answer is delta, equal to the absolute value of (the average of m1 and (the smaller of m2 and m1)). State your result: 431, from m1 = 435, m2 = 427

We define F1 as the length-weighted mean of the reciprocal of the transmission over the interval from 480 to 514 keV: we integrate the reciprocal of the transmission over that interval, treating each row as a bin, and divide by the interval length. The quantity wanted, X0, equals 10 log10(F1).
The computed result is -26.29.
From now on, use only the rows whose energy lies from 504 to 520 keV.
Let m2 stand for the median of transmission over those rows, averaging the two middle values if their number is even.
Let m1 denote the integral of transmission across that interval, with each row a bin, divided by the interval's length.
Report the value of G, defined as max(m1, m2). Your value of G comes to 429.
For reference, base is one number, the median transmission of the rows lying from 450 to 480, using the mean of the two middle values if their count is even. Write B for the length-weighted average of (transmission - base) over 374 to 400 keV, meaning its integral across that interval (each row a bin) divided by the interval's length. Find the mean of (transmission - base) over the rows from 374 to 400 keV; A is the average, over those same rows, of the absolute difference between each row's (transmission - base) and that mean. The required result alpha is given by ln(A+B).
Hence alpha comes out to 1.3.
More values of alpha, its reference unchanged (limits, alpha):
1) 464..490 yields 1.4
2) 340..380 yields 2.4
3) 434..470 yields 1.9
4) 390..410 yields 1.6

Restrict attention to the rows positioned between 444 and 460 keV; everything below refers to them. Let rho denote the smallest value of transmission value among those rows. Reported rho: 434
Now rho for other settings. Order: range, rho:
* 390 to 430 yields 411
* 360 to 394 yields 421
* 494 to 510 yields 428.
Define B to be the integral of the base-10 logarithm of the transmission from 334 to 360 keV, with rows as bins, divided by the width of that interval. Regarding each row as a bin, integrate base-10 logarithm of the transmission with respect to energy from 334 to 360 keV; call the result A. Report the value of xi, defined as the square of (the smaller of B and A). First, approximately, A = 69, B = 2.65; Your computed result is 7.00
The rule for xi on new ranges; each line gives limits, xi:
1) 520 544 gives 6.79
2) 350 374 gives 6.99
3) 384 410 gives 6.94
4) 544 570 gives 6.65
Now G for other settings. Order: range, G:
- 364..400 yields 434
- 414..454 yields 418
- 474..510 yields 429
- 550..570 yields 379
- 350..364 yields 444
